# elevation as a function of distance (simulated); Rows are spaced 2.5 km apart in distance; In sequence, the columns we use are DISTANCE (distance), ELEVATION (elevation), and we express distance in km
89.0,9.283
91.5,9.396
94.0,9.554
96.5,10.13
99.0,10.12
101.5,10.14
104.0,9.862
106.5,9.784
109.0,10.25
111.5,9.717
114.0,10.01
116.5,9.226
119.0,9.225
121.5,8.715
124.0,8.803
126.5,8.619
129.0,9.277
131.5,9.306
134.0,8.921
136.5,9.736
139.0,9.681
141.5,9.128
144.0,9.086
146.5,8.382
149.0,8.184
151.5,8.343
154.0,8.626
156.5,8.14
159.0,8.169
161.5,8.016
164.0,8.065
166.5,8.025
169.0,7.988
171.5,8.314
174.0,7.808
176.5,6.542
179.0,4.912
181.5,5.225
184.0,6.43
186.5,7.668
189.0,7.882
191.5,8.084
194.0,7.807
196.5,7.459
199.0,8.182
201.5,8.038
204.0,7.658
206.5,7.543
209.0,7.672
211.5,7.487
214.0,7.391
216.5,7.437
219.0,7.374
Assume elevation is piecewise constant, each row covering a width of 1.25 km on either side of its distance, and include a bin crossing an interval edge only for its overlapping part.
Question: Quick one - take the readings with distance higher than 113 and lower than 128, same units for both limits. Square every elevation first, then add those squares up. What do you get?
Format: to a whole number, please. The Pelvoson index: 498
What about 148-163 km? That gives 408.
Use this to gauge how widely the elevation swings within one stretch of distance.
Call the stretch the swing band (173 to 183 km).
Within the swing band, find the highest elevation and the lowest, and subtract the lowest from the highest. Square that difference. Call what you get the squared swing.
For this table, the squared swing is 8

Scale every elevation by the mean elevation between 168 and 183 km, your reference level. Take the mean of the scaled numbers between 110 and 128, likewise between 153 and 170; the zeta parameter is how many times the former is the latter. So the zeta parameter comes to 1.13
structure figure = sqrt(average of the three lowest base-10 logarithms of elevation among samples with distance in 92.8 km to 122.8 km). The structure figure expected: 0.98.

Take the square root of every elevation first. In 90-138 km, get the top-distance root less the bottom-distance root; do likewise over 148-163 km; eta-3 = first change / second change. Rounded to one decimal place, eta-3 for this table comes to -1.9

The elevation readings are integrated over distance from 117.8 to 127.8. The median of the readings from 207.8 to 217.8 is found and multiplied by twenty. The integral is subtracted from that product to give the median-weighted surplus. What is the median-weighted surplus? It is 61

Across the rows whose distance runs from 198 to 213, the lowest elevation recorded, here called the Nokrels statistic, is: 7.487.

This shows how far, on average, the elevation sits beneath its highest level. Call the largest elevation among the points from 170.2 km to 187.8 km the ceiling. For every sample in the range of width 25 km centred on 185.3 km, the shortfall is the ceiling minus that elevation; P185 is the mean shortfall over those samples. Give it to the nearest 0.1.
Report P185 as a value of 1.3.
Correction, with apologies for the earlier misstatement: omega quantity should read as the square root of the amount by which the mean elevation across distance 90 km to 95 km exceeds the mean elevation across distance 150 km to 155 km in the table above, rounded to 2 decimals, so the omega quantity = 1.00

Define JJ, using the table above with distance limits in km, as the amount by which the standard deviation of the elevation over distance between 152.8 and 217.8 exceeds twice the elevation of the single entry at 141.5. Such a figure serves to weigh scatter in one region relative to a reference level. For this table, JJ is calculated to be -17.4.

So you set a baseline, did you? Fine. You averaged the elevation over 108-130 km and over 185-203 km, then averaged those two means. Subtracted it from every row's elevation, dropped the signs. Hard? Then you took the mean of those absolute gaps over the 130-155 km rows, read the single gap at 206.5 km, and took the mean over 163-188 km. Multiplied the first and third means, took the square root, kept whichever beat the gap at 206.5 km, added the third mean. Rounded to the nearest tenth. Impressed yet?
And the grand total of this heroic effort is 2.5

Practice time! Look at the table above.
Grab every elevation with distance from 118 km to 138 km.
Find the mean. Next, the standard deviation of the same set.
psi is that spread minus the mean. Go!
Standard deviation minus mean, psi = -8.7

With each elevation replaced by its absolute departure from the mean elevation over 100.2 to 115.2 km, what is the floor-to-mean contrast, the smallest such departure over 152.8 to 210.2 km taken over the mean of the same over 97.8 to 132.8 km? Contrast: 2.41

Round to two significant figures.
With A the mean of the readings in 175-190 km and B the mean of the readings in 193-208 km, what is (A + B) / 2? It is 7.1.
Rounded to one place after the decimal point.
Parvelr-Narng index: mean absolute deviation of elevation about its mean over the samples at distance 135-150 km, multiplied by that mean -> 4.5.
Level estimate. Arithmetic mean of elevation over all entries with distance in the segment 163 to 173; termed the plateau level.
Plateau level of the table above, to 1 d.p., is 8.1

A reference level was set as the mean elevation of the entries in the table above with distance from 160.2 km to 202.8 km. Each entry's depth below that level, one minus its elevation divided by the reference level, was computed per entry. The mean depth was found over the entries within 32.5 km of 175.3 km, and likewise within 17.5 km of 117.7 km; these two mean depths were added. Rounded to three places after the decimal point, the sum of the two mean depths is -0.303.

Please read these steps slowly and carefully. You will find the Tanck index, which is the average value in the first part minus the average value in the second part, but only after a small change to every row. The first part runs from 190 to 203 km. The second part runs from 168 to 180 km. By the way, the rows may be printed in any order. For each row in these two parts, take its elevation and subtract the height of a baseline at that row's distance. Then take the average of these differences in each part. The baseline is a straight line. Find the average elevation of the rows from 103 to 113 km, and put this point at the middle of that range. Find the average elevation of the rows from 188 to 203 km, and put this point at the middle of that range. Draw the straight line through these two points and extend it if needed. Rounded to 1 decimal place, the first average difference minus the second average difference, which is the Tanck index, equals 1.3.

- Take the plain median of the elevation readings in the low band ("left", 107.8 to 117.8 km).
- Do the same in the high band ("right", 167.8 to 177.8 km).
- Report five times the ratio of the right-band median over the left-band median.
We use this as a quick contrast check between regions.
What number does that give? 4.0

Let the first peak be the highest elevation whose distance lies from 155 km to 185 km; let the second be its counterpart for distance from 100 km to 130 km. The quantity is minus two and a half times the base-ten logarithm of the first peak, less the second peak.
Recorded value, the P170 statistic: -12.55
